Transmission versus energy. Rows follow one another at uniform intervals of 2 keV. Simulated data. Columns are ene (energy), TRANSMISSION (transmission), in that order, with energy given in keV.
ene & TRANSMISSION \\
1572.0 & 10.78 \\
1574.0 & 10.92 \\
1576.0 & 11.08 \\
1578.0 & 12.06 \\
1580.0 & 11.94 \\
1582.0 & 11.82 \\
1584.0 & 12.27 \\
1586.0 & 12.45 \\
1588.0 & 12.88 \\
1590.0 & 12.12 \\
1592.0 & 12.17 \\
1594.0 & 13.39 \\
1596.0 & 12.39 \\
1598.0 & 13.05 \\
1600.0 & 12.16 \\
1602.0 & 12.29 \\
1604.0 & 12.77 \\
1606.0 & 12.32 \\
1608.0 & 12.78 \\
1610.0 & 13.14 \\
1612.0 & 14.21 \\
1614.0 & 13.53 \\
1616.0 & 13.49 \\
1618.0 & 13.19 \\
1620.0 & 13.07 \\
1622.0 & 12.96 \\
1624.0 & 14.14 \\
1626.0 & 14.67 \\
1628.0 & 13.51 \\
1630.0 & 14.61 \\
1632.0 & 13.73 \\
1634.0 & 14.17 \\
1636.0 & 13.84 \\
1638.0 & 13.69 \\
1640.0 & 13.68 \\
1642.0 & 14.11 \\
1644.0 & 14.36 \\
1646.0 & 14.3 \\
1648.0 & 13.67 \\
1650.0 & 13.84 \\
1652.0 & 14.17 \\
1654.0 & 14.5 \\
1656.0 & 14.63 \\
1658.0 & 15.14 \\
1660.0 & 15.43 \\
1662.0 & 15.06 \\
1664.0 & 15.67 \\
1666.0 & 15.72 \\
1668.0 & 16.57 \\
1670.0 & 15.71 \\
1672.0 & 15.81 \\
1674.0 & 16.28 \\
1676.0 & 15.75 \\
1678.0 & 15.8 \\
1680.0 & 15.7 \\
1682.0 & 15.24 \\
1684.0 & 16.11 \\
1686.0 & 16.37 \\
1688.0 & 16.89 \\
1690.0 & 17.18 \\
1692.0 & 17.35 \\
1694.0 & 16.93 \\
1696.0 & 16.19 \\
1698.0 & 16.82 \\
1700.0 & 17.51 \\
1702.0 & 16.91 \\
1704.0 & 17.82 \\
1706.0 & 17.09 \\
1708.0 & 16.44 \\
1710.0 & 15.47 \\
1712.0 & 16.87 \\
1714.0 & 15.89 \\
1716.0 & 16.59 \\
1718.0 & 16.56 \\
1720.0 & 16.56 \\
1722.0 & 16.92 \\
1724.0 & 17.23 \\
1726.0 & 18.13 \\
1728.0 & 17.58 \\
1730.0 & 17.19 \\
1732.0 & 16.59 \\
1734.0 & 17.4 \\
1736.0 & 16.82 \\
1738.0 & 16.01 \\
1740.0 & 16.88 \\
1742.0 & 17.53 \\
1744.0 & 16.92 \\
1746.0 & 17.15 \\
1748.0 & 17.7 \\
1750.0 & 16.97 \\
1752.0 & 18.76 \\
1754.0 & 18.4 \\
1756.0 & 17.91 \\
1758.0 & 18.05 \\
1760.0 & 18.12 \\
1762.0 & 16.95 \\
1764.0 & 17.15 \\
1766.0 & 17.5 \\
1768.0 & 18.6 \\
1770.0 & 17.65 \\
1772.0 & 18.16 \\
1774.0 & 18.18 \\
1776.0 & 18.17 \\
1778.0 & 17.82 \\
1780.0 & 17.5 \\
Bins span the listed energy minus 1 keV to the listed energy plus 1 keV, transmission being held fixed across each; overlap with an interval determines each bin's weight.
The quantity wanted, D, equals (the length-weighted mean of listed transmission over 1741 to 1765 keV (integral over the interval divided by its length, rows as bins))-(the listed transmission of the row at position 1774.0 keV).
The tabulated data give -1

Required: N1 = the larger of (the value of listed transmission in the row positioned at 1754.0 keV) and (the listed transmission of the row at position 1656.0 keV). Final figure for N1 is 18.4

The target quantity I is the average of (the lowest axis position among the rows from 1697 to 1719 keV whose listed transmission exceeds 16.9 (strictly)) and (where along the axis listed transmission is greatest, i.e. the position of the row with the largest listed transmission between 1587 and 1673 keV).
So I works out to 1684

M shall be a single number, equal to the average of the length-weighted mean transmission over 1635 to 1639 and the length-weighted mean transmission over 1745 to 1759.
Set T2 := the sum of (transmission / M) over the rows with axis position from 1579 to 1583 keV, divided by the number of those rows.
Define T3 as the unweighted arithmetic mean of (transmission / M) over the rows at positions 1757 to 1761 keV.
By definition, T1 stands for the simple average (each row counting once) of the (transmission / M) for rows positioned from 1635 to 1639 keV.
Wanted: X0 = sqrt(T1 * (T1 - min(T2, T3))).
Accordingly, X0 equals 0.32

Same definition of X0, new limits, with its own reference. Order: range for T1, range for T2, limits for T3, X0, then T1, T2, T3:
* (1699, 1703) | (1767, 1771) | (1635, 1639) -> 0.49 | 1.09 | 1.15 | 0.87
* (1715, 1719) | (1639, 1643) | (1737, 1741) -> 0.42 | 1.05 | 0.88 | 1.04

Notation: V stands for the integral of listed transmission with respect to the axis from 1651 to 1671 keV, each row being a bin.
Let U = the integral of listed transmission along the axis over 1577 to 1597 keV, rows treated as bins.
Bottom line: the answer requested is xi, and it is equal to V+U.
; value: 552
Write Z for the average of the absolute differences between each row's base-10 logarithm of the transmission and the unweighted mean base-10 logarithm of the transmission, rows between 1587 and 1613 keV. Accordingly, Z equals 0.016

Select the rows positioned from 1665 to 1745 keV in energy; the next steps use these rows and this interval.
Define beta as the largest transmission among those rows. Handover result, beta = 18.13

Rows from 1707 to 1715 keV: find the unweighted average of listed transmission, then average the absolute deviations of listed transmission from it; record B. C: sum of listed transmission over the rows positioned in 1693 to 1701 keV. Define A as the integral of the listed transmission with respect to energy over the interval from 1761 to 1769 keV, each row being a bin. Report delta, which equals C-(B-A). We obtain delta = 207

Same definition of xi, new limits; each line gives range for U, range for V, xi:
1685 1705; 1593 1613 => 597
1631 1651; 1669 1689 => 598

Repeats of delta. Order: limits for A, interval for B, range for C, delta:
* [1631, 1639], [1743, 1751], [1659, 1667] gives 172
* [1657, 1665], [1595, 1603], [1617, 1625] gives 176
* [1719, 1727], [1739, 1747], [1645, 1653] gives 193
